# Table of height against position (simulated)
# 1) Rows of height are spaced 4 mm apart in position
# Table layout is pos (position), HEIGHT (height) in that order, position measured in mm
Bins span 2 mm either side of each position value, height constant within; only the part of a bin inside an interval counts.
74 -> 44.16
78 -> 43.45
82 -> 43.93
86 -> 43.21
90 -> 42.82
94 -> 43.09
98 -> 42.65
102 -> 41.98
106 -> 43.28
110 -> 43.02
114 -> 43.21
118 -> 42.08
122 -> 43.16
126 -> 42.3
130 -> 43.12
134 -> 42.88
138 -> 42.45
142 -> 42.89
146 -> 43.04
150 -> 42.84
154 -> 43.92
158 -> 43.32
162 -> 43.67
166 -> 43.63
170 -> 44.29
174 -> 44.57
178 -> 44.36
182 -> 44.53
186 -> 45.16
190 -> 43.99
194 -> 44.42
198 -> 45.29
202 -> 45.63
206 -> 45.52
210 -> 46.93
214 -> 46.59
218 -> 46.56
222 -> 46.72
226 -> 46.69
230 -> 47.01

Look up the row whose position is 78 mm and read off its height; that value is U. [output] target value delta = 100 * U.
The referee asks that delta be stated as 4345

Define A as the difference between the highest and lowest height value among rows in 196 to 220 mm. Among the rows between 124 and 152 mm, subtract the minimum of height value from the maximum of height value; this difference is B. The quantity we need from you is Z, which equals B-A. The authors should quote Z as -0.82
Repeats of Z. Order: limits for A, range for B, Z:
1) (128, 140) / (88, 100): -0.23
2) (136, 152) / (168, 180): -0.31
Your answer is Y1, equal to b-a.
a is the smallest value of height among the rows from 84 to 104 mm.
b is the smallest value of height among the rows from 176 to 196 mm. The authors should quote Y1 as 2.0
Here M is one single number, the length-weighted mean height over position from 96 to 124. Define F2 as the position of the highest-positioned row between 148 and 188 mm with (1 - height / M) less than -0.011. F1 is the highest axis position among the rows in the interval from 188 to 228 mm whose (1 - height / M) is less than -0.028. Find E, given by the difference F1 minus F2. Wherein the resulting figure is 40 mm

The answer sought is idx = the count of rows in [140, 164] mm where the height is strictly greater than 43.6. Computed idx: 2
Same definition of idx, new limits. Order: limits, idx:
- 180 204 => 6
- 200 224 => 6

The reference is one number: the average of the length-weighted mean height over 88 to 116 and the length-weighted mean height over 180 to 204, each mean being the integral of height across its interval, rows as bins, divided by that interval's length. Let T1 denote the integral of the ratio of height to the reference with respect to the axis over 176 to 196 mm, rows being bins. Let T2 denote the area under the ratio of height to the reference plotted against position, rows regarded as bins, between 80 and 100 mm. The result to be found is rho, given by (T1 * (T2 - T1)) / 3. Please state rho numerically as -4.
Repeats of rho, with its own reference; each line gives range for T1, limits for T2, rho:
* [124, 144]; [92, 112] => 0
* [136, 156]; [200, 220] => 10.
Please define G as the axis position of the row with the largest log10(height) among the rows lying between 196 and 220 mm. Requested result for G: 210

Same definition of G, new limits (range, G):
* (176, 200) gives 198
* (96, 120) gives 106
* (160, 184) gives 174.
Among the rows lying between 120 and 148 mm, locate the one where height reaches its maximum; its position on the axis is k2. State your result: 122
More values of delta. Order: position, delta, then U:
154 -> 4392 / 43.92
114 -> 4321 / 43.21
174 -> 4457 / 44.57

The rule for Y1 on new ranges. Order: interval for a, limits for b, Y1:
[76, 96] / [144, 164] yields 0.0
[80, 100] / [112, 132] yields -0.6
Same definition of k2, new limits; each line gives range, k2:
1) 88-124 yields 106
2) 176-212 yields 210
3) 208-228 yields 210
